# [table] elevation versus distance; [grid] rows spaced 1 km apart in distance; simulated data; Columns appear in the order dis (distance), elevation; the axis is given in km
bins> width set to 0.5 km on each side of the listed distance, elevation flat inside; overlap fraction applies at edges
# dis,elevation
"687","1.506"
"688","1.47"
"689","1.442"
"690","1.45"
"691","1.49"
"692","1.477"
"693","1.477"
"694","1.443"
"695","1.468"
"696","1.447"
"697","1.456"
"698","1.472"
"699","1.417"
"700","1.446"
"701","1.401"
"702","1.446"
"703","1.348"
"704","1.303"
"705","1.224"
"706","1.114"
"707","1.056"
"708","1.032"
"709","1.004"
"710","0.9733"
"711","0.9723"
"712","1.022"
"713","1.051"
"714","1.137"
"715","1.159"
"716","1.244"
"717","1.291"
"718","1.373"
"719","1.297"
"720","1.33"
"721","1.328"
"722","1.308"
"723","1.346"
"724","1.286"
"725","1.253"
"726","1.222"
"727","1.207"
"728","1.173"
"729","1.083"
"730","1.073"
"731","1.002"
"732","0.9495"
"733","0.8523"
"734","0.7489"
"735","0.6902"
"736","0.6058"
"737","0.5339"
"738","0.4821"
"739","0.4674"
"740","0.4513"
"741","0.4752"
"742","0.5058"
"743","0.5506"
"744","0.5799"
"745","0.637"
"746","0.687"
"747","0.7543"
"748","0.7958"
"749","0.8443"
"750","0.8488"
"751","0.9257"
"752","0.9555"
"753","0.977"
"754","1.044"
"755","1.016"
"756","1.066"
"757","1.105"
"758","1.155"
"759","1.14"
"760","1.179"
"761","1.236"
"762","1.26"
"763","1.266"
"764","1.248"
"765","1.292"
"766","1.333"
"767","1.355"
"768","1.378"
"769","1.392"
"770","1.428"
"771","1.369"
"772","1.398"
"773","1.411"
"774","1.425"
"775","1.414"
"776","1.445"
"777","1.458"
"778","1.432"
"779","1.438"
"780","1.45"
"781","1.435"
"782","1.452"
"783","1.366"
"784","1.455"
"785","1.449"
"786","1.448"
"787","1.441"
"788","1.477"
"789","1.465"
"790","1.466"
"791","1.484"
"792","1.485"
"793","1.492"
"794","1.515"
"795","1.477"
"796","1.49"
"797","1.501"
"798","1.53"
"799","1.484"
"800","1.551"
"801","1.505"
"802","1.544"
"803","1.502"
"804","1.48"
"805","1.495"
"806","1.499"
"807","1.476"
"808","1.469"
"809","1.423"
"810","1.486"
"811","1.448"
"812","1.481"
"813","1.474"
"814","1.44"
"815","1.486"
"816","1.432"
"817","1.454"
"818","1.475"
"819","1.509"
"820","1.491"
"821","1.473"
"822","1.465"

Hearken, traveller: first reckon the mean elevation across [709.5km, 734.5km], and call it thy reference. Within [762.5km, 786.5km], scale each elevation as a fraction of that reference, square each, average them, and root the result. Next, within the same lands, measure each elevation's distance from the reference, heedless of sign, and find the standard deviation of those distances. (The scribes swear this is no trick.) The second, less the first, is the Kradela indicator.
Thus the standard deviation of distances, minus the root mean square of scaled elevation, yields -1.16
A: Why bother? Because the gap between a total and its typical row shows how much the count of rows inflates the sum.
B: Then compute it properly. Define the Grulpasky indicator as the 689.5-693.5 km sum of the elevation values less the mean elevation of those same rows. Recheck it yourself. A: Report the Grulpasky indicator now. 4.4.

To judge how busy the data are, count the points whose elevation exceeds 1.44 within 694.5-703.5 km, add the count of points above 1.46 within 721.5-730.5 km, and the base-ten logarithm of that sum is 0.78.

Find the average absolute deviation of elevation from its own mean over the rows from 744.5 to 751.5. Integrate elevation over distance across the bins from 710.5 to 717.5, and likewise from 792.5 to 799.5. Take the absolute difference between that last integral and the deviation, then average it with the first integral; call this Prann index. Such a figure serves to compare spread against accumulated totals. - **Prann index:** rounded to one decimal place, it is 9.1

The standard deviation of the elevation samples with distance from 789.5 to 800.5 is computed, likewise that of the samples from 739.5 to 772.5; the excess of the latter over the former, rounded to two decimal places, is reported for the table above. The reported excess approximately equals 0.28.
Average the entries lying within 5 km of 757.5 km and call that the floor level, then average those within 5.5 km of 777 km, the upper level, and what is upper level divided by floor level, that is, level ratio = 1.3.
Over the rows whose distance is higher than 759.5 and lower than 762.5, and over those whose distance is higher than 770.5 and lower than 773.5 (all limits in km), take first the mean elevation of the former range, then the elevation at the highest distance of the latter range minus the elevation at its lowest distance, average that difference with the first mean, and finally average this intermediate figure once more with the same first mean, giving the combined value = 0.93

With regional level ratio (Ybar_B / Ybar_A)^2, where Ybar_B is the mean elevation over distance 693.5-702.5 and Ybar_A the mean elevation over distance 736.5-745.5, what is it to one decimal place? 7.7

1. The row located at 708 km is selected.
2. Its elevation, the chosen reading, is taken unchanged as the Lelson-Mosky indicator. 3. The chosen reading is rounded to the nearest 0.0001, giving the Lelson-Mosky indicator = 1.0320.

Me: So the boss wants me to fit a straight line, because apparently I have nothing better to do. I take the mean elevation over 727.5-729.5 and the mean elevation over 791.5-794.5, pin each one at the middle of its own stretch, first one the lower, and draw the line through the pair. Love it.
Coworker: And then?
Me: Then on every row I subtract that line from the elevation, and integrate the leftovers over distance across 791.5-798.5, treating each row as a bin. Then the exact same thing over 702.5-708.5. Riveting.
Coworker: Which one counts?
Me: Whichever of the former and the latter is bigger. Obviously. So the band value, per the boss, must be 1.1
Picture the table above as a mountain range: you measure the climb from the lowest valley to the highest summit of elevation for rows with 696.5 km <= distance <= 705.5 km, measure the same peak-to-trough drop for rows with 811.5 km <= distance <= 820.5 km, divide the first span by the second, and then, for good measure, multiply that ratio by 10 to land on 32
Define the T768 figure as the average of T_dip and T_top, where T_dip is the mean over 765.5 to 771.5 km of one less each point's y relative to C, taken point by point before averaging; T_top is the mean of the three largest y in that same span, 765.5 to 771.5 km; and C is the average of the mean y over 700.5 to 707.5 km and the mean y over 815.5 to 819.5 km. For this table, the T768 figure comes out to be 0.697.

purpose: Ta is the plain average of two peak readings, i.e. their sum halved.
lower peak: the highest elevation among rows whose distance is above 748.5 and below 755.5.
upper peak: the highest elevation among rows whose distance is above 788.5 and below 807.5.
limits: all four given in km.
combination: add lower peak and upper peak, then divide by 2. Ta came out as 1.30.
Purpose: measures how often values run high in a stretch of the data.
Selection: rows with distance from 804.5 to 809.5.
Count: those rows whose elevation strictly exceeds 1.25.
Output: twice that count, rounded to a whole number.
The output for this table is 10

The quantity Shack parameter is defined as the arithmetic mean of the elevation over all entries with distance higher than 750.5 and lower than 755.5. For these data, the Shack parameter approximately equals 0.98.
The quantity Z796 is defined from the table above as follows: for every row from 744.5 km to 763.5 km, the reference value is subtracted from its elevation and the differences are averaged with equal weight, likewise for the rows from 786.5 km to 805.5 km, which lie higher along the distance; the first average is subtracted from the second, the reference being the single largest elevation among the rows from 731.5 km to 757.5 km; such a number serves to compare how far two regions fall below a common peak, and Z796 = 0.50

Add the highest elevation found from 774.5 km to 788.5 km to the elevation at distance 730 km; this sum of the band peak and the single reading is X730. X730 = 2.55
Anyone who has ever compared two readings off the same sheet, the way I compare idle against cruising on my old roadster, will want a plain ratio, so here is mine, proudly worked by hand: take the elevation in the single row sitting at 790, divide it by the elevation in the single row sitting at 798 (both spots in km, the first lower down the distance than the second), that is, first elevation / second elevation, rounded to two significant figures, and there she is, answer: 0.96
